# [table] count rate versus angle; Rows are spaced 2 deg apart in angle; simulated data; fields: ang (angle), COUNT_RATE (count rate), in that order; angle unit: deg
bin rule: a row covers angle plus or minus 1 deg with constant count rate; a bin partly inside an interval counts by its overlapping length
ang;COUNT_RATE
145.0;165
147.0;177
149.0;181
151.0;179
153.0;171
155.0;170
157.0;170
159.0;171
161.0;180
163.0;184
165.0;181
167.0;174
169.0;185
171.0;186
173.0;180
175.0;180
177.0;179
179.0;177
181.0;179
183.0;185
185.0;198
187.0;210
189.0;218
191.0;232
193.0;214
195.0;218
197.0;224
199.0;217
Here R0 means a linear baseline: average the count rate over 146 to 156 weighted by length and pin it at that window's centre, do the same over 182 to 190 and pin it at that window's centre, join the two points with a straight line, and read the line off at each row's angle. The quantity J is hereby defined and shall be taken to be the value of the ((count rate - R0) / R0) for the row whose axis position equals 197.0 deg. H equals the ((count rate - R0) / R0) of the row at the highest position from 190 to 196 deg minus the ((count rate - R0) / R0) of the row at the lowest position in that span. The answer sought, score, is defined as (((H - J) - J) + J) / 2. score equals -0.07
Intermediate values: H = -0.08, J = 0.06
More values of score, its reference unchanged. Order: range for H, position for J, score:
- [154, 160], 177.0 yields 0.04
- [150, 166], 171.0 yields -0.01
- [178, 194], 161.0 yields 0.07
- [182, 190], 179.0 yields 0.12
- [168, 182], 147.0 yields -0.05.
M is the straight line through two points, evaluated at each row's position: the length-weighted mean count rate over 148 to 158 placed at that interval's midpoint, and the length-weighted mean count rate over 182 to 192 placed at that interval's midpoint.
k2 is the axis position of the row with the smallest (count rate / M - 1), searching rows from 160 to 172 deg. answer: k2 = 167.0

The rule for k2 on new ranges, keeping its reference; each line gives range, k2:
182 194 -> 183.0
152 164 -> 159.0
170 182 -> 179.0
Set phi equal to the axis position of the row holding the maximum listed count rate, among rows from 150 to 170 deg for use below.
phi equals 169.0 deg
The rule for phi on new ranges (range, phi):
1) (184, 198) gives 191.0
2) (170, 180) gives 171.0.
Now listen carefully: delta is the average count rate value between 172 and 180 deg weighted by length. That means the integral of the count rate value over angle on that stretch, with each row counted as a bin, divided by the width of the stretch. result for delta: 179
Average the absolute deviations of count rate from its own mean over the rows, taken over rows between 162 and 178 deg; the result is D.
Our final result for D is 2.9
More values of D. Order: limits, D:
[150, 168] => 4.8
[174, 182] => 0.9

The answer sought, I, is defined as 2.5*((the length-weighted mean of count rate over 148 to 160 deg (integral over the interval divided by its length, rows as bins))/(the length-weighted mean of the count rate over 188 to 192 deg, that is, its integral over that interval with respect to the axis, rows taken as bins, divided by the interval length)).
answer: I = 1.93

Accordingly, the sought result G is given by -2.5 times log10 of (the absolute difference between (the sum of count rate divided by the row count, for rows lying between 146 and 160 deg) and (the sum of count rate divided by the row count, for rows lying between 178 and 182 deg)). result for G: -1.5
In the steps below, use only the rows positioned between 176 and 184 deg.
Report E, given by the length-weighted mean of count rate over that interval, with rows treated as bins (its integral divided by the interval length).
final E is 180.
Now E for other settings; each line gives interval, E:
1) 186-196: 218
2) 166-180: 180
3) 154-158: 170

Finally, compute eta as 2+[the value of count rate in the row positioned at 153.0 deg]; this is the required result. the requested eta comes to 173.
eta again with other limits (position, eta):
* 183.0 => 187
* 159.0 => 173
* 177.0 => 181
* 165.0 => 183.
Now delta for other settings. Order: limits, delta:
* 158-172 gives 180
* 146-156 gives 176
